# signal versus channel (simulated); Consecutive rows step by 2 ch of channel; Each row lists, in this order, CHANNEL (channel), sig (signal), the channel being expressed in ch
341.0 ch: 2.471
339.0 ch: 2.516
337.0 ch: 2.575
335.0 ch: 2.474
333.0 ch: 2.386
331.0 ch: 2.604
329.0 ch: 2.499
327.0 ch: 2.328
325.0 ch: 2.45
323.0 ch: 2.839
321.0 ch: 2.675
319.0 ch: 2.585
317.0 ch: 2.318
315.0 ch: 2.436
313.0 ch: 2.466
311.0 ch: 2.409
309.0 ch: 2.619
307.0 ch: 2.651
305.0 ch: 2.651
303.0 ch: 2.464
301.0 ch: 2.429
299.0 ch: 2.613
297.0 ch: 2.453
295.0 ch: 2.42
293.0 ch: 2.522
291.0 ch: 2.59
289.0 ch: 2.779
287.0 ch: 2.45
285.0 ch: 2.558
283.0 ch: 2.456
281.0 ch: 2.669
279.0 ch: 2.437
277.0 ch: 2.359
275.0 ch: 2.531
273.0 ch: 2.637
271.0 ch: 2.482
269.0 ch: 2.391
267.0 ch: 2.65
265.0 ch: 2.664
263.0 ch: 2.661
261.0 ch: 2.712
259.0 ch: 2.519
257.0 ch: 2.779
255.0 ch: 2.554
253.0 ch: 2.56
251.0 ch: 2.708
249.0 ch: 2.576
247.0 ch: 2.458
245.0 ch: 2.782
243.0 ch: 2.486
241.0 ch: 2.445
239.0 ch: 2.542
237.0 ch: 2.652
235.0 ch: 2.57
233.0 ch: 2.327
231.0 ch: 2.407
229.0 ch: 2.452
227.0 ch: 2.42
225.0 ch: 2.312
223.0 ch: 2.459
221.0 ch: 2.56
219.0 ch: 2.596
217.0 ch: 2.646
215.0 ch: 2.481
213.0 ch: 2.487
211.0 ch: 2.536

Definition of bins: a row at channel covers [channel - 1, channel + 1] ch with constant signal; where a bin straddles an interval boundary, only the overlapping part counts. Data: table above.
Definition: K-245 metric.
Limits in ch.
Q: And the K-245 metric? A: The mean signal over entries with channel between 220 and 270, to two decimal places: 2.55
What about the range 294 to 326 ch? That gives 2.53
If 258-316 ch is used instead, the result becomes 2.54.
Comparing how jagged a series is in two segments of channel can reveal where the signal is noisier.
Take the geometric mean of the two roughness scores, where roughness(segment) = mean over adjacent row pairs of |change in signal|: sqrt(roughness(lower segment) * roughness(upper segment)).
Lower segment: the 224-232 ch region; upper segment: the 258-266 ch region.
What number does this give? 0.071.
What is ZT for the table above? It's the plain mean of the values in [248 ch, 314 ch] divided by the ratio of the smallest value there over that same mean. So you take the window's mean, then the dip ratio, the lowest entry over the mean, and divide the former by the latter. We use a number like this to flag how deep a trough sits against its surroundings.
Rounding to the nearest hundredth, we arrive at 2.77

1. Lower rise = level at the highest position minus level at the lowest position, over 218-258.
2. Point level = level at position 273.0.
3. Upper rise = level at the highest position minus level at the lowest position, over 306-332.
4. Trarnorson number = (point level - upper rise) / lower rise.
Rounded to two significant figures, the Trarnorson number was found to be 15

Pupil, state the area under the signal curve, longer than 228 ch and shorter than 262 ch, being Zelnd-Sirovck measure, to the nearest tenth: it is 87.1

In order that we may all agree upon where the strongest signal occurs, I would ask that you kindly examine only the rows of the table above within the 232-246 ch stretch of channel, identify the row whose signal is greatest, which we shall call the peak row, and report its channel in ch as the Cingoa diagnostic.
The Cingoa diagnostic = 245.0 ch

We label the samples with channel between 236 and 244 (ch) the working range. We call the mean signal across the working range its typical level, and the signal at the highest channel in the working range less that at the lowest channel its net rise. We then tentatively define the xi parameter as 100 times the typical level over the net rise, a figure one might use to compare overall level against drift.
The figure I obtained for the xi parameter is -1525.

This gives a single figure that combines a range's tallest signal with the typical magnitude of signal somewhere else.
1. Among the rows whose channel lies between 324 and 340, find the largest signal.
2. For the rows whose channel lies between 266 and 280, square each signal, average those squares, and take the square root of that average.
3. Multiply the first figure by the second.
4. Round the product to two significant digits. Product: 6.5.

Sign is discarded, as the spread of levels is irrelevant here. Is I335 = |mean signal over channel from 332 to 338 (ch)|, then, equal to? 2.48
